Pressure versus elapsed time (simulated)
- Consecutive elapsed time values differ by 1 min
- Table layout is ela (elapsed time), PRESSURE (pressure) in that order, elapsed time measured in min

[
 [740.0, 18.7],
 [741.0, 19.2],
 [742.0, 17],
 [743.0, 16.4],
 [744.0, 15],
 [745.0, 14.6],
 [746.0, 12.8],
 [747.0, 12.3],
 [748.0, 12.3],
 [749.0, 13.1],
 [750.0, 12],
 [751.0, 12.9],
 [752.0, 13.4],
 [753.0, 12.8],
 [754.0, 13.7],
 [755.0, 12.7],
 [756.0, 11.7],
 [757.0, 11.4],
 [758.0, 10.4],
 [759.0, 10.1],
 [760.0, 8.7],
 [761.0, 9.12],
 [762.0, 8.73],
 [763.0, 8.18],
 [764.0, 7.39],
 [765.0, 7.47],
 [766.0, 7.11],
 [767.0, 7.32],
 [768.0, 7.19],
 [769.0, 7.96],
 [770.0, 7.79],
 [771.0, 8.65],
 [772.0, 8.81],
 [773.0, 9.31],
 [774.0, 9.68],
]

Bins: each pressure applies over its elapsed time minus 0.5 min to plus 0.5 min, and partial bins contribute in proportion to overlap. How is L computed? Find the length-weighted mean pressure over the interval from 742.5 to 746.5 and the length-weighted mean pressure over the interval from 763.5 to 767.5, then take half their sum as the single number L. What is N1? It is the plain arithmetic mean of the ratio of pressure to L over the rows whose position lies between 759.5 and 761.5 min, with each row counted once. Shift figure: 0.81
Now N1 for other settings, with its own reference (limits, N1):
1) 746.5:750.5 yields 1.13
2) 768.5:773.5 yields 0.77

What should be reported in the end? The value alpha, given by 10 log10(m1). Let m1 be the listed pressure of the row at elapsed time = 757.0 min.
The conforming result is 10.6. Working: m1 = 11.4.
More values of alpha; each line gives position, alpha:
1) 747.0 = 10.9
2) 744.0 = 11.8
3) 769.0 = 9.0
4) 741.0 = 12.8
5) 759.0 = 10.0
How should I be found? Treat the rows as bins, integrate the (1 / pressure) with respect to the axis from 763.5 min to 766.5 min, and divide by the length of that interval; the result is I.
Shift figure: 0.14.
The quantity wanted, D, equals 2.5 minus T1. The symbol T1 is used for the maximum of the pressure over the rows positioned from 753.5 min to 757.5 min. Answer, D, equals -11.2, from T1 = 13.7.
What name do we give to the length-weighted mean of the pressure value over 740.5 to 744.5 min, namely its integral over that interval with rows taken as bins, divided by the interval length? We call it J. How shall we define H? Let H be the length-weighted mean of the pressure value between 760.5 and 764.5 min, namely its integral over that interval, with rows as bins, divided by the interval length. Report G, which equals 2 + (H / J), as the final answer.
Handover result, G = 2.5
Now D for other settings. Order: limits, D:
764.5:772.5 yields -6.3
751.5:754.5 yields -11.2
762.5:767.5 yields -5.7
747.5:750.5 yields -10.6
